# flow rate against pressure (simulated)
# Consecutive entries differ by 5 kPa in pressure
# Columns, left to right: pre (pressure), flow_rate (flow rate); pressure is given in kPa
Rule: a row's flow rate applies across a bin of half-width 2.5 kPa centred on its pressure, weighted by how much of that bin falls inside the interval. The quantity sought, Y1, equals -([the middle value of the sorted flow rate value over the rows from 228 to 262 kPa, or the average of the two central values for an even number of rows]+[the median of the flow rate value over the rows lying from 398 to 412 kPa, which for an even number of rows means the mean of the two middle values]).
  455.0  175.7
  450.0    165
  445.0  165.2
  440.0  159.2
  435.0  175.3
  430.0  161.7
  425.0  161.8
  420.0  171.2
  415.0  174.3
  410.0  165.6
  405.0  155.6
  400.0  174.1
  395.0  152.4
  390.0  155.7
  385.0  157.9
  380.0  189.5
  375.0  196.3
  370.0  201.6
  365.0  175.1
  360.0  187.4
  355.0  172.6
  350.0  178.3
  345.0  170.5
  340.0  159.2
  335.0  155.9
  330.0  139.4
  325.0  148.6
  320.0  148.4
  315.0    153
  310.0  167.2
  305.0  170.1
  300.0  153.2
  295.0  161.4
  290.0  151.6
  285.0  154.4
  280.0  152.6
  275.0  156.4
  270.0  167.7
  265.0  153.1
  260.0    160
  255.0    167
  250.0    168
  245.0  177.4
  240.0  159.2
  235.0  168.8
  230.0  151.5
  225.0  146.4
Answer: -333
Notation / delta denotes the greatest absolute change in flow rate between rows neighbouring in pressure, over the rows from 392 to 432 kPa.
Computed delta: 22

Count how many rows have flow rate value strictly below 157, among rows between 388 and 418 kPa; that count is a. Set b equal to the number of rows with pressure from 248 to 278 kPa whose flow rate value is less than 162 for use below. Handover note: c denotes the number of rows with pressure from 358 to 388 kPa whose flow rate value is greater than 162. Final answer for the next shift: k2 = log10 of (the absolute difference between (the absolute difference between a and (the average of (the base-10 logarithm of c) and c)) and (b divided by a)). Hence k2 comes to -0.07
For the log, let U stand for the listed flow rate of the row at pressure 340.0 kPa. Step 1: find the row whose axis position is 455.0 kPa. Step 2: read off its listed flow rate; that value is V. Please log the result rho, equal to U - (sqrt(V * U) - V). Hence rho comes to 168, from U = 159.2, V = 175.7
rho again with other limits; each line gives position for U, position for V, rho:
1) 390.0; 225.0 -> 151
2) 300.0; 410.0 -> 160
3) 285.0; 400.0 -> 165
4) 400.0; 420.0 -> 173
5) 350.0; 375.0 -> 188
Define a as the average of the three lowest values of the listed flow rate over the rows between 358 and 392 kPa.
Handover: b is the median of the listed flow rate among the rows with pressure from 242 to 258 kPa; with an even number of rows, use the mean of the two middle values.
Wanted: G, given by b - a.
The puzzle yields 5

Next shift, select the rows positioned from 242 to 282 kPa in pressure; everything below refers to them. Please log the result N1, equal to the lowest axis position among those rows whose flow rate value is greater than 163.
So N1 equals 245.0 kPa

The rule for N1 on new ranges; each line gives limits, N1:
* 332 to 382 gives 345.0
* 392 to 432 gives 400.0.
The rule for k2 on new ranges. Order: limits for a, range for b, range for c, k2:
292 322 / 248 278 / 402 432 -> -0.58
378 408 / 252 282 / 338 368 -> 0.07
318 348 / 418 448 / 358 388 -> -0.40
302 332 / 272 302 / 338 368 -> -0.46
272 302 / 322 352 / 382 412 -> 0.48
